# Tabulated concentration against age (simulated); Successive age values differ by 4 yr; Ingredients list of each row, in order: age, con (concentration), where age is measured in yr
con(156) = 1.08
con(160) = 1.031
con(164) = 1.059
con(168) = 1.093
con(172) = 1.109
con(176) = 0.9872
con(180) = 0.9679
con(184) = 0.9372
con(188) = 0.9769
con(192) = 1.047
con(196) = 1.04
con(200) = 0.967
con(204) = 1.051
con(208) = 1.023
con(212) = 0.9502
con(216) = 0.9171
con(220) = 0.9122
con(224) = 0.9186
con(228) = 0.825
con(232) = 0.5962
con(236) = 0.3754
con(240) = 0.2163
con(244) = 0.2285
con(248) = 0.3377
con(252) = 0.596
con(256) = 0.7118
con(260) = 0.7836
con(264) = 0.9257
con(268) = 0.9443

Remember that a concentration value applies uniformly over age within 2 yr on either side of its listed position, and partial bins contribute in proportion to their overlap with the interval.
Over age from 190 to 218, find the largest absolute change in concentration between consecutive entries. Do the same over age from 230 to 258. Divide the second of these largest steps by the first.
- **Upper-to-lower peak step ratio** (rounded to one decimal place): 3.1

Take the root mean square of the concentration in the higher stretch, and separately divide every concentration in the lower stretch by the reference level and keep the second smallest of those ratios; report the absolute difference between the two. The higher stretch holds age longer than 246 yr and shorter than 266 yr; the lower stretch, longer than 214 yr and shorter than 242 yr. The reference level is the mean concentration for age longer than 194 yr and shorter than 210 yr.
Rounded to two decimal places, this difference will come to 0.33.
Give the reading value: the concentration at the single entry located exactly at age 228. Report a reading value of 0.825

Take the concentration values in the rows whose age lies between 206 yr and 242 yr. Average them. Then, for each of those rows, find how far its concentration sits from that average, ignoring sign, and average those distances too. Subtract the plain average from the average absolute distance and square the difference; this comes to 0.3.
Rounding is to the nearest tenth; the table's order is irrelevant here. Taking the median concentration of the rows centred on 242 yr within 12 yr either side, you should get 0.4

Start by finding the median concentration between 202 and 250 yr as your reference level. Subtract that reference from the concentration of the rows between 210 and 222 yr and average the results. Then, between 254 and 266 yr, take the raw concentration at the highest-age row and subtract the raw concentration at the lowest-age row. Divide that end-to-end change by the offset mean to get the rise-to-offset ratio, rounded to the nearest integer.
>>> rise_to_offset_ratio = 4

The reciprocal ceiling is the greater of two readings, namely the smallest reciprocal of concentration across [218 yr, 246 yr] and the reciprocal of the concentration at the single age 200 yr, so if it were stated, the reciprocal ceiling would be 1.09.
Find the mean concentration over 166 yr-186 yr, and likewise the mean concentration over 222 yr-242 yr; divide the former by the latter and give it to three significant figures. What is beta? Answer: 1.74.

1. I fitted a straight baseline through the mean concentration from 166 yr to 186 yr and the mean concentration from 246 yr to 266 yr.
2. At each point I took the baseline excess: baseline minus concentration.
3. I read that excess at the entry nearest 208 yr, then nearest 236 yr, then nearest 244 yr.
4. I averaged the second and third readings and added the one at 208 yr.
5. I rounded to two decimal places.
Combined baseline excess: 0.30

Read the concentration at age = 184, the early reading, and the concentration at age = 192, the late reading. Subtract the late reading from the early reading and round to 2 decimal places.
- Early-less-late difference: -0.11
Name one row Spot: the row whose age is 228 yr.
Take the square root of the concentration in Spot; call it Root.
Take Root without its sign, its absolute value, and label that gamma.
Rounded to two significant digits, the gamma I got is 0.91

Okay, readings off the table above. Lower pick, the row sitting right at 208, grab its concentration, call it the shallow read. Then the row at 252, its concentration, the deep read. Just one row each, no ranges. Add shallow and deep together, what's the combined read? 1.62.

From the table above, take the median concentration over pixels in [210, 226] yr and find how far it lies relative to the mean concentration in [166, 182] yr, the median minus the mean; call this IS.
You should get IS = -0.12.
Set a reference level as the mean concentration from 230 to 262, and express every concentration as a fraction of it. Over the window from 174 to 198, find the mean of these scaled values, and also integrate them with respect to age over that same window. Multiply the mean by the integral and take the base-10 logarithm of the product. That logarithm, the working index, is 2.01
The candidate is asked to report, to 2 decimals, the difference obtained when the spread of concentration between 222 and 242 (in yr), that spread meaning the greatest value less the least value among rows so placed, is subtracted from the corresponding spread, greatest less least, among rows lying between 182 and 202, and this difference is -0.59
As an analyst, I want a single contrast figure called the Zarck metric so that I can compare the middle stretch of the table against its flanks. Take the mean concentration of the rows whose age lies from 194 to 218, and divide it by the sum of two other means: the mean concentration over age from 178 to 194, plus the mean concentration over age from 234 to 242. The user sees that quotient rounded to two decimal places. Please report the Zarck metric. 0.78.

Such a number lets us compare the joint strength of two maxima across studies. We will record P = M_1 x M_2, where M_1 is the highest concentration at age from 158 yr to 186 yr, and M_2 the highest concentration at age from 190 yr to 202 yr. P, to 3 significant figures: 1.16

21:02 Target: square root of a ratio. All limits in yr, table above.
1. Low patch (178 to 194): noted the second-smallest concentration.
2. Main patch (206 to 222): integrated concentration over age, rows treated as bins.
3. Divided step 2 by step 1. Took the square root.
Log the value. 4.0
